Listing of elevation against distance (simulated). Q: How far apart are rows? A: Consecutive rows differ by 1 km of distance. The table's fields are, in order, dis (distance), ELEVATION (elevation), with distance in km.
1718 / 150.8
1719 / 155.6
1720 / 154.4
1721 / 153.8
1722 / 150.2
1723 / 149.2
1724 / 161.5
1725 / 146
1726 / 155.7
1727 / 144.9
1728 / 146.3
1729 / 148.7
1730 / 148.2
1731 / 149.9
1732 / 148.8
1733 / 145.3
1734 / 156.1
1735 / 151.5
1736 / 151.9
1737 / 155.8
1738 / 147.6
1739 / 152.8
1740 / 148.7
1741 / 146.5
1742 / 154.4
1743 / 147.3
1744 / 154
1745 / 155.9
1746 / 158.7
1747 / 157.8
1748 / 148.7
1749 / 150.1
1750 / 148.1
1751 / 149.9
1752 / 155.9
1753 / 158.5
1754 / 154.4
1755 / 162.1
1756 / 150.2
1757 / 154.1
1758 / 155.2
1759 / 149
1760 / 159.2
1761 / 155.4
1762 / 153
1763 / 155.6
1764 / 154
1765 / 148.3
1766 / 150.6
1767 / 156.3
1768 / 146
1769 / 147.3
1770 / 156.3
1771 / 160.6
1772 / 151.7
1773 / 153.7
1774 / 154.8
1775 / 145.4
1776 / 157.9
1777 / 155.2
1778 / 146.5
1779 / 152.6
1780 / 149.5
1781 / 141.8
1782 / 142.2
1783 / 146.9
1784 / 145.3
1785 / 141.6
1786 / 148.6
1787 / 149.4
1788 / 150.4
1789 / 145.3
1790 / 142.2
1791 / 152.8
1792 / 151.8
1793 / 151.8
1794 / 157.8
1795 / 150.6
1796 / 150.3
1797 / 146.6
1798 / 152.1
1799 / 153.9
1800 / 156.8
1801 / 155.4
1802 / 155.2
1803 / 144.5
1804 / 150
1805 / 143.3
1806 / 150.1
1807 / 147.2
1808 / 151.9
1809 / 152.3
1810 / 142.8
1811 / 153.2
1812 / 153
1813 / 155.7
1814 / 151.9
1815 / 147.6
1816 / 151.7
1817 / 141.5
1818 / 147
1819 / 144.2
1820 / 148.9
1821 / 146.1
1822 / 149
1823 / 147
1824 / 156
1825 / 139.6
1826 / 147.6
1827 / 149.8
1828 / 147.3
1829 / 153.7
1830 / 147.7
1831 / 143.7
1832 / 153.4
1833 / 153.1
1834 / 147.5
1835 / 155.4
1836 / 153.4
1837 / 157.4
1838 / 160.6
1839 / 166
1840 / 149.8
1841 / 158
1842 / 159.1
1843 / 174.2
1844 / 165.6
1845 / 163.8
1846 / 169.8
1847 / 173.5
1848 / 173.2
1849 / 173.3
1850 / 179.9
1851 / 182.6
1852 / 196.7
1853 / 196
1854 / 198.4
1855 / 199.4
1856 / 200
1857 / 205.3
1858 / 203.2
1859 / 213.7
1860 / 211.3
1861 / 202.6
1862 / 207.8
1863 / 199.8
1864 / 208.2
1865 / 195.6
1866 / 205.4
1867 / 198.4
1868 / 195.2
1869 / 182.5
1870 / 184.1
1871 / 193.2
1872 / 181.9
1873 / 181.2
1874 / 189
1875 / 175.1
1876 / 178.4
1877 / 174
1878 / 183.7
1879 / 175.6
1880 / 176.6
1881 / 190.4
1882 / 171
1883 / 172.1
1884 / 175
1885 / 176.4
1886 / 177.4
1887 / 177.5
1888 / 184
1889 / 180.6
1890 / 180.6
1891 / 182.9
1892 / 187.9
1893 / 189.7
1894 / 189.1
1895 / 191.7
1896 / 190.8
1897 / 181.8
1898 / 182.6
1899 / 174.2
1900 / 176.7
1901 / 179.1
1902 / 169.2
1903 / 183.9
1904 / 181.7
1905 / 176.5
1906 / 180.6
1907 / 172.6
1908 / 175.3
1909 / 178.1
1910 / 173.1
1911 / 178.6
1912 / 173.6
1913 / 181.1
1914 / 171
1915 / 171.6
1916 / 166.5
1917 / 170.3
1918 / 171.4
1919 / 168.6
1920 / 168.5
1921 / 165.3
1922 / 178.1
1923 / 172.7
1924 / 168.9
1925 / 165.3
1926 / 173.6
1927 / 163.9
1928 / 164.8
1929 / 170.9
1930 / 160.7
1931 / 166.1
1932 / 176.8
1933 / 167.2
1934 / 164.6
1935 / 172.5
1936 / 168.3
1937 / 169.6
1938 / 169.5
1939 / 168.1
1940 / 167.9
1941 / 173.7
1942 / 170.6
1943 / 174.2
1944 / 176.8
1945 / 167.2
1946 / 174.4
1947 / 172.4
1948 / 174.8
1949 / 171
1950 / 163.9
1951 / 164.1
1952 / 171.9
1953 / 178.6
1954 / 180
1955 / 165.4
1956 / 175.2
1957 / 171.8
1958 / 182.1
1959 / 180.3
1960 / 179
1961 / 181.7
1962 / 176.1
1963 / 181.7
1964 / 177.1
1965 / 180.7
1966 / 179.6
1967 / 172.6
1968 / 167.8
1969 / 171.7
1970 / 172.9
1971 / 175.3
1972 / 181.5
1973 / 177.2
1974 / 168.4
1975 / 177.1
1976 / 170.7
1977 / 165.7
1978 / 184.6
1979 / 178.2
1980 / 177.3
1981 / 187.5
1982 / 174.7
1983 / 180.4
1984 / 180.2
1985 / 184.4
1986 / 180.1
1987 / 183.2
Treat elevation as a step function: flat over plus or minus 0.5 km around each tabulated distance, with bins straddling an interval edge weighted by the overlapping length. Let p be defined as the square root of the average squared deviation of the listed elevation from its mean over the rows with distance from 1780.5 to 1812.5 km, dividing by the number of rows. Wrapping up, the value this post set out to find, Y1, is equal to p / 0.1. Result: 46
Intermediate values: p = 4.6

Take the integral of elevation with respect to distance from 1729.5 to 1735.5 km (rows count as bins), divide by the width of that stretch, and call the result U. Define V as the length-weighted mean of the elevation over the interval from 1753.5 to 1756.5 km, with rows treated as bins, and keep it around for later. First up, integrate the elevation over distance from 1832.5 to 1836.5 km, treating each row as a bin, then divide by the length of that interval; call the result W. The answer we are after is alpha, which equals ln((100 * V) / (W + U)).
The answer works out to 3.94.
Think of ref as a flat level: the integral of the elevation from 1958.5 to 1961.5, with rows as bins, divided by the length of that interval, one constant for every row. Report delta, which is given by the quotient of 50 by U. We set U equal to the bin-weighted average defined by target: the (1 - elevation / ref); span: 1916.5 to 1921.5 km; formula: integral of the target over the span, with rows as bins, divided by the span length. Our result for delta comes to 783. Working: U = 0.064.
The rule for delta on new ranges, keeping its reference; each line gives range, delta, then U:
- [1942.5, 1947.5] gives 1230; 0.041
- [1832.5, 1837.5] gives 334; 0.150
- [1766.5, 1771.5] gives 334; 0.150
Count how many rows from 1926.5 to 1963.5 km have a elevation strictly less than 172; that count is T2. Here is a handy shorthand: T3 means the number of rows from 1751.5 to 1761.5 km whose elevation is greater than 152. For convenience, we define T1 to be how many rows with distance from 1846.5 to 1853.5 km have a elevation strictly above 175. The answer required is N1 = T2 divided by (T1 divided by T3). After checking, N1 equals 40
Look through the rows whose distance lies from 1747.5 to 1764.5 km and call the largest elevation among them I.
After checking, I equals 162.1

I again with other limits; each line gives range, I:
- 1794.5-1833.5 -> 156.8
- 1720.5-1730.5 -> 161.5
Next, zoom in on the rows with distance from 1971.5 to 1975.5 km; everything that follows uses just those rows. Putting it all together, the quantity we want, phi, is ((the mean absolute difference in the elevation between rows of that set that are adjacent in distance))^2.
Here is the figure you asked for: 53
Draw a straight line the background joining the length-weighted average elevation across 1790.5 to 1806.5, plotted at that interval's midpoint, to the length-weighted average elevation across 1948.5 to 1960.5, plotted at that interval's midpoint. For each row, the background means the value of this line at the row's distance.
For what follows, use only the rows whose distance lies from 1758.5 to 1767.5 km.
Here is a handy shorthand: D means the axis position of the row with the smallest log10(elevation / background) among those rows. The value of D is 1765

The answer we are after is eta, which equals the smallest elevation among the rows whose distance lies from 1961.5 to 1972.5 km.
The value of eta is 167.8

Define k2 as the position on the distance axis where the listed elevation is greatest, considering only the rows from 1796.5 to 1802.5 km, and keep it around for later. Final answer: 1800 km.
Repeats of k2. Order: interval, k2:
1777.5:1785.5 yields 1779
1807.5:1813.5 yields 1813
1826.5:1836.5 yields 1835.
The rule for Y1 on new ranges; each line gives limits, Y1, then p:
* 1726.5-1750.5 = 40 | 4.0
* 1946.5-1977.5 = 55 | 5.5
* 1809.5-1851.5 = 107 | 10.7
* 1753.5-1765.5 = 38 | 3.8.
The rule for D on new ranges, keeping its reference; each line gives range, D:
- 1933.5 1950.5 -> 1950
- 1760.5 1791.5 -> 1790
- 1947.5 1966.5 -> 1950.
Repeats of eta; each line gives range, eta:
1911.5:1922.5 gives 165.3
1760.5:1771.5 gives 146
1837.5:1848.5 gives 149.8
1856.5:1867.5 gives 195.6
